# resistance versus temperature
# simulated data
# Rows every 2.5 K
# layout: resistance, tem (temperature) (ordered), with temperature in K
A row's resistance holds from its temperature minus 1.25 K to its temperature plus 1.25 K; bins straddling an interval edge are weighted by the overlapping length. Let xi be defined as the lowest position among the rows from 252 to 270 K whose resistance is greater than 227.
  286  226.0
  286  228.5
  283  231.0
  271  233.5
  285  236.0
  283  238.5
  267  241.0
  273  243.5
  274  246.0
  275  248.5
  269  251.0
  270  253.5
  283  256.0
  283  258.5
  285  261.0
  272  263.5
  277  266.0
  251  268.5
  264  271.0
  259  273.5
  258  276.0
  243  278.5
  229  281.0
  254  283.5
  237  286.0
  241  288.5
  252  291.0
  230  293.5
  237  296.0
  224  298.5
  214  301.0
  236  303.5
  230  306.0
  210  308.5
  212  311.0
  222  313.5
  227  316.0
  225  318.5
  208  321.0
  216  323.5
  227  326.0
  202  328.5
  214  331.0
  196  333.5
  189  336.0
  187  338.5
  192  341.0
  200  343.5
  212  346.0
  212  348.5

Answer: 253.5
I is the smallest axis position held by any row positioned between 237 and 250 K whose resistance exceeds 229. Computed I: 238.5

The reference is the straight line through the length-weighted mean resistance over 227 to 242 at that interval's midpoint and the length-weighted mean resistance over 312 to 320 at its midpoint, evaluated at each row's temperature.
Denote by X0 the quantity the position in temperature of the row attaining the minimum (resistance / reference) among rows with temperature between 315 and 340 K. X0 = 338.5 K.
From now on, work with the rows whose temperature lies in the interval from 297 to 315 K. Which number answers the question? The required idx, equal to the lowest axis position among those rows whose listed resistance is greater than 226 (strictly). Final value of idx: 303.5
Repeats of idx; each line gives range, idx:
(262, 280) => 263.5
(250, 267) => 251.0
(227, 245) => 228.5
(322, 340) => 326.0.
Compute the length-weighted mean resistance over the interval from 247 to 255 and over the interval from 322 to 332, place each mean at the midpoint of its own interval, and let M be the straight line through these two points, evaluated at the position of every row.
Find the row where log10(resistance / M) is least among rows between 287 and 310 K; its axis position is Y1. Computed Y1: 301.0 K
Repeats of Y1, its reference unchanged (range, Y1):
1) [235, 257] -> 241.0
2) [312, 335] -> 333.5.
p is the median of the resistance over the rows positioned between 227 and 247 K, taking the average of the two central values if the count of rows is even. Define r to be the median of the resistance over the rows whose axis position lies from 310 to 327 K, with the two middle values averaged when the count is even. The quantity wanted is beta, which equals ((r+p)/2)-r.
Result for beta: 28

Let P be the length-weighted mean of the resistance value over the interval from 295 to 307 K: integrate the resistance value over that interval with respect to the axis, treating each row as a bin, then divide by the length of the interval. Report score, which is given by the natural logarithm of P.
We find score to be 5.43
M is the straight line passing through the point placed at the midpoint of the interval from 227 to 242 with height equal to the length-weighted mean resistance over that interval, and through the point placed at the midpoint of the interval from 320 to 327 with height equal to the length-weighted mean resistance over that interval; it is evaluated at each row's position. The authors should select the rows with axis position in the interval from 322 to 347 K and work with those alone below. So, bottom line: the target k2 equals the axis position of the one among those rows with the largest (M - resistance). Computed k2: 338.5 K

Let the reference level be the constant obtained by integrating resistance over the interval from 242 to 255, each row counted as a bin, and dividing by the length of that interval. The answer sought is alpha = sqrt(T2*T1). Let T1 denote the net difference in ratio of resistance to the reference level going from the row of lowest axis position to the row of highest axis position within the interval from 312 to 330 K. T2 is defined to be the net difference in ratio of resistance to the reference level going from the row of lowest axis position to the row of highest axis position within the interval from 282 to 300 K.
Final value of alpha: 0.09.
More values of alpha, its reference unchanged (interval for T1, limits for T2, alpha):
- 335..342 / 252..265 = 0.01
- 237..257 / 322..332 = 0.00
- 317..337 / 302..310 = 0.11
